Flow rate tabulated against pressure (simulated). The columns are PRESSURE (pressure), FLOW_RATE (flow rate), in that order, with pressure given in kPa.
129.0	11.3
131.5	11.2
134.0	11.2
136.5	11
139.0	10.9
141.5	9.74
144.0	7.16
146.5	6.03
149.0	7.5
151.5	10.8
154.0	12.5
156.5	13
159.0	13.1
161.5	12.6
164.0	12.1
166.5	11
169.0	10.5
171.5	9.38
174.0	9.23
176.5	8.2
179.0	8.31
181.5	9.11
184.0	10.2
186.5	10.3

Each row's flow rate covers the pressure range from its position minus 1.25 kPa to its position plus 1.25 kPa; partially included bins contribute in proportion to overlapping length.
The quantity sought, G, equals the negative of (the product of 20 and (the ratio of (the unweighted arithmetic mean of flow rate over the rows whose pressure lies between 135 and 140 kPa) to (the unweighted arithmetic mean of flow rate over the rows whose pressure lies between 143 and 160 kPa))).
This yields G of -22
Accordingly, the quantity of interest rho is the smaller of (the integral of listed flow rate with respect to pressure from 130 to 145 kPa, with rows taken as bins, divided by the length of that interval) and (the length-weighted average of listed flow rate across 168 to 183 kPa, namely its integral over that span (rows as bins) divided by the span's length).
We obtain 9.12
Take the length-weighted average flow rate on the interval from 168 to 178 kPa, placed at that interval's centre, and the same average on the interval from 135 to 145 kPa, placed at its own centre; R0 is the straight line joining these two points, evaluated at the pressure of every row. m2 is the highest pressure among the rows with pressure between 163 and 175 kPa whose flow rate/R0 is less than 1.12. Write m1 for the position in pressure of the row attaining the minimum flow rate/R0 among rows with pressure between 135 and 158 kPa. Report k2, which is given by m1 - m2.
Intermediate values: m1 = 146.5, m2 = 174.0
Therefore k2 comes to -27.5 kPa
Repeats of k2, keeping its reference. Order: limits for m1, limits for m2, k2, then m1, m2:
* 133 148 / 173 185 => -35.0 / 146.5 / 181.5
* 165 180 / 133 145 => 32.5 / 176.5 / 144.0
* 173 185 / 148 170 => 27.5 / 176.5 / 149.0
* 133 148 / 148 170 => -2.5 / 146.5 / 149.0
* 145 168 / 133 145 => 2.5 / 146.5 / 144.0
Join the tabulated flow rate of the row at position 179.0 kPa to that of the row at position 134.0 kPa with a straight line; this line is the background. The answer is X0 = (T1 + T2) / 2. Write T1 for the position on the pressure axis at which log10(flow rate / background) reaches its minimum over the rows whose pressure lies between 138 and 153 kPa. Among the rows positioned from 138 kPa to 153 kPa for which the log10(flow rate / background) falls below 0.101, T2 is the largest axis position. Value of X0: 149.0 kPa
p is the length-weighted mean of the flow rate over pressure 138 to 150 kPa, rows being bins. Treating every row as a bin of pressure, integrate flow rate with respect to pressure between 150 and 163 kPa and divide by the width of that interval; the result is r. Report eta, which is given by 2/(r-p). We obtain 0.5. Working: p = 8.2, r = 12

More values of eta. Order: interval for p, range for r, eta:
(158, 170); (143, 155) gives -0.6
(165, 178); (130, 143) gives 1.9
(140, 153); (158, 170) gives 0.6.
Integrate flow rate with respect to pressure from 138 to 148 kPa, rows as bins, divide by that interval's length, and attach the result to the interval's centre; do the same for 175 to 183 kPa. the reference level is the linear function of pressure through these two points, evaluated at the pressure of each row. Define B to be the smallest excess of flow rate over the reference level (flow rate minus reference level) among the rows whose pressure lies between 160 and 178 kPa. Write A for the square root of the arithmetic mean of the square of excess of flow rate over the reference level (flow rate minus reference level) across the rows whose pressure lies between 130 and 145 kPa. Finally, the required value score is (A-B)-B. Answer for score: 3.2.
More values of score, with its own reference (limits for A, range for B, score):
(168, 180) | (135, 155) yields 5.7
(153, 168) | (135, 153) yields 8.7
